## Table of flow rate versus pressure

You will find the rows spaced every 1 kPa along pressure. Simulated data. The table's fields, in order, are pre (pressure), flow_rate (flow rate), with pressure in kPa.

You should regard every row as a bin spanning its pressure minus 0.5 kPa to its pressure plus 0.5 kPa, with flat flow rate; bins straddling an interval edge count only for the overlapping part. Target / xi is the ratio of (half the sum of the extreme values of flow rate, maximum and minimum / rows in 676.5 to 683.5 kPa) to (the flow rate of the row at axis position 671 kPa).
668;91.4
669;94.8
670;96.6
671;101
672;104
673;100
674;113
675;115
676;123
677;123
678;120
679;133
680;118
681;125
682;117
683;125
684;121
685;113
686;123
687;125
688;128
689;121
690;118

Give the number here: 1.24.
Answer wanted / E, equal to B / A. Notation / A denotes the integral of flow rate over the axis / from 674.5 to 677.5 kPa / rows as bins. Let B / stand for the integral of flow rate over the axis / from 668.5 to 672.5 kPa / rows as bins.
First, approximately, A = 361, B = 396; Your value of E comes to 1.10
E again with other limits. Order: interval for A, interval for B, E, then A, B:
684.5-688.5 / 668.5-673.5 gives 1.02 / 489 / 496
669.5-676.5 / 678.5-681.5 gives 0.50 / 753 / 376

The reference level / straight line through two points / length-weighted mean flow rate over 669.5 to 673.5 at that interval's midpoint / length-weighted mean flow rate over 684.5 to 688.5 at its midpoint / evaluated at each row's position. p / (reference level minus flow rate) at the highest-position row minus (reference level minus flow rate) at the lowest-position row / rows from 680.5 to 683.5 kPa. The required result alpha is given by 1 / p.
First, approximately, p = 3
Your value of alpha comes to 0.3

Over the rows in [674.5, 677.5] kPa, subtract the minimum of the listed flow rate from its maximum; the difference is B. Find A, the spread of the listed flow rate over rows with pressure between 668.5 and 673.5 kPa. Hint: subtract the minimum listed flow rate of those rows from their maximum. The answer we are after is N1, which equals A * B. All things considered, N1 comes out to 74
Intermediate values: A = 9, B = 8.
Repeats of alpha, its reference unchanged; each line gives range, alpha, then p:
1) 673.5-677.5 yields -0.2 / -6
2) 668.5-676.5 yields -0.1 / -18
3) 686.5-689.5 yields 0.1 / 7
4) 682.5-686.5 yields 0.2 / 6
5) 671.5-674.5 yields -0.2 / -6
